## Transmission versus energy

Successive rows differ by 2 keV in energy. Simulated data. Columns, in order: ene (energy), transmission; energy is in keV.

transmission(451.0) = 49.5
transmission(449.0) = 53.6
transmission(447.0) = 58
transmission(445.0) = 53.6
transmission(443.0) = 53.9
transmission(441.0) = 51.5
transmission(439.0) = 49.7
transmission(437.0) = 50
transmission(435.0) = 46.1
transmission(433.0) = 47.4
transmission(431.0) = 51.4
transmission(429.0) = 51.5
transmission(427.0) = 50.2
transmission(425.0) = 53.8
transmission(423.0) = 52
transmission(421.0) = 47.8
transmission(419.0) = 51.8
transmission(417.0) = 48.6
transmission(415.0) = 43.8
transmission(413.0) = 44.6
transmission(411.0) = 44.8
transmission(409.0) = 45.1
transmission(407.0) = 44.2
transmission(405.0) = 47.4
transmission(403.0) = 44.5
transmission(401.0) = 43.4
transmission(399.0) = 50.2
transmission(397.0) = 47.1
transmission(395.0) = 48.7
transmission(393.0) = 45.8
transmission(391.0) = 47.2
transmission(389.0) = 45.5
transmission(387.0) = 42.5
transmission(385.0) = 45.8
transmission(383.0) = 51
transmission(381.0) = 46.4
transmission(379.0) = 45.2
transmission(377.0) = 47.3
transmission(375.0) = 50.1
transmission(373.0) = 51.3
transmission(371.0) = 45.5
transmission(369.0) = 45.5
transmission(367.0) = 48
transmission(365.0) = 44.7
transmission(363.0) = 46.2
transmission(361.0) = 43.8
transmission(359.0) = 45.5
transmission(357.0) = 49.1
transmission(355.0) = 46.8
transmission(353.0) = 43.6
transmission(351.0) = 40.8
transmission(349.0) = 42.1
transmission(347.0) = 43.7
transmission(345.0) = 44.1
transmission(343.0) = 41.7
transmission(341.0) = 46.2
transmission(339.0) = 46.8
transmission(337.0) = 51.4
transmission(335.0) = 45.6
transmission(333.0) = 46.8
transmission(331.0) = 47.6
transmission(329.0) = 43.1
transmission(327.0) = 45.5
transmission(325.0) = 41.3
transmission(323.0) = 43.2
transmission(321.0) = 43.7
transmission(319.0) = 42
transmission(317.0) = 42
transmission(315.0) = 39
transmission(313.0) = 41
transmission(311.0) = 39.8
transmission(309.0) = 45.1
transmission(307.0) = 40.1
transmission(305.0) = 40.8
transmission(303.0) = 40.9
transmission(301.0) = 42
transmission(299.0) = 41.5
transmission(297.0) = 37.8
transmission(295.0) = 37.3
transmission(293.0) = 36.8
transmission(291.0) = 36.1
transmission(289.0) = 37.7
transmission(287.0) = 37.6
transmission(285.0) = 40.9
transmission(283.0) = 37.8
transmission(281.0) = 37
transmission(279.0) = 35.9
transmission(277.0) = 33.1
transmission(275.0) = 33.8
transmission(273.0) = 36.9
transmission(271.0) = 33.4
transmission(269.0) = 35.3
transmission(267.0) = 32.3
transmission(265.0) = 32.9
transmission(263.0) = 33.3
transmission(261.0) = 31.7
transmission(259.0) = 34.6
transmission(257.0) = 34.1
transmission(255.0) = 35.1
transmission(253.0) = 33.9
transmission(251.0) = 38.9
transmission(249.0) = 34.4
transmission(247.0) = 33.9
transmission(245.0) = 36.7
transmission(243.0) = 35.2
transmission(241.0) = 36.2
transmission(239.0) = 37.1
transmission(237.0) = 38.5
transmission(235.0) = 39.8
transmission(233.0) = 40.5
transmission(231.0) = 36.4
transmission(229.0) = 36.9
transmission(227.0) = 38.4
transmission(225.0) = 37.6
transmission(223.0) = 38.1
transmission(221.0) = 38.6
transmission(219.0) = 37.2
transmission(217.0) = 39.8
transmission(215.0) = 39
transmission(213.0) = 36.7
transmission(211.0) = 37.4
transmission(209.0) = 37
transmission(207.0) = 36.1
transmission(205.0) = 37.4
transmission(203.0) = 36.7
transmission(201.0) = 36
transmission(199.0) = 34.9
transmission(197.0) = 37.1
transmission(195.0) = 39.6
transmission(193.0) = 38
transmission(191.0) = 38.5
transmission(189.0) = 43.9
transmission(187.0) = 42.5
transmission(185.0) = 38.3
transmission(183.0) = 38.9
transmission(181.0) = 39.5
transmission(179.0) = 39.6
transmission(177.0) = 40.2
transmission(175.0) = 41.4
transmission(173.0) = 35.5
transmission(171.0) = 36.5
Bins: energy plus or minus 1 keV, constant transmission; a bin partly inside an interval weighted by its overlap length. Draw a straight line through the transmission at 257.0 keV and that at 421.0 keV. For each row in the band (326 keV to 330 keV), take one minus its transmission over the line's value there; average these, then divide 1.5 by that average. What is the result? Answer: -14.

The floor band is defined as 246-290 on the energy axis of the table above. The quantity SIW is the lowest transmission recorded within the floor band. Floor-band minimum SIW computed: 31.7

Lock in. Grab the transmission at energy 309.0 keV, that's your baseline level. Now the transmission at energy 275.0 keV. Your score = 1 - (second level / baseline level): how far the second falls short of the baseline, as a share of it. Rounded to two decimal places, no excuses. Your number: 0.25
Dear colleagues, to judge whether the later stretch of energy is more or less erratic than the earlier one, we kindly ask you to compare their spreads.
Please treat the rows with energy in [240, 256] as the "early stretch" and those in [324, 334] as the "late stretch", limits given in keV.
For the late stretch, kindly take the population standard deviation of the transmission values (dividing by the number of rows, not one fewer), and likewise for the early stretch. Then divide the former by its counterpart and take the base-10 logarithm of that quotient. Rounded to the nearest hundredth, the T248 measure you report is 0.17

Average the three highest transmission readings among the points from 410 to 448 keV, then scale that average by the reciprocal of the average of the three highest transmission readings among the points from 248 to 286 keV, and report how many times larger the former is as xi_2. 1.41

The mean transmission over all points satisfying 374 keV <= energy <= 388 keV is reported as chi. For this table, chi 46.9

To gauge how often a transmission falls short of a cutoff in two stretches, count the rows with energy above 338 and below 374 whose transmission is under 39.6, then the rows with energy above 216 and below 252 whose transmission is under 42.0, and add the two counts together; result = 18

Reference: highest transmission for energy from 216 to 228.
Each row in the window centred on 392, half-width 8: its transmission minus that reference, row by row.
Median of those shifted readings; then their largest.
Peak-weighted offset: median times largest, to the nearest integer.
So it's 69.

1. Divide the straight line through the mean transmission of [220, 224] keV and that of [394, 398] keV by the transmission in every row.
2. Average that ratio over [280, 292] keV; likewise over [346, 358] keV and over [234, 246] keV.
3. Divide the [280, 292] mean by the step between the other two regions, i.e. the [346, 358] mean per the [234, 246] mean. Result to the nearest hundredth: 1.14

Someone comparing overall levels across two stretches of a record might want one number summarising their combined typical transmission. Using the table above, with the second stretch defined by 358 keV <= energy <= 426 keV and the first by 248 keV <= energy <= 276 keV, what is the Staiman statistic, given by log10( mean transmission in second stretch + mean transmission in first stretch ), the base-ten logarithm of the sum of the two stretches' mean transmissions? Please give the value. 1.910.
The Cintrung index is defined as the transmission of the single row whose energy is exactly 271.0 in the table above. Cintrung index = 33.4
